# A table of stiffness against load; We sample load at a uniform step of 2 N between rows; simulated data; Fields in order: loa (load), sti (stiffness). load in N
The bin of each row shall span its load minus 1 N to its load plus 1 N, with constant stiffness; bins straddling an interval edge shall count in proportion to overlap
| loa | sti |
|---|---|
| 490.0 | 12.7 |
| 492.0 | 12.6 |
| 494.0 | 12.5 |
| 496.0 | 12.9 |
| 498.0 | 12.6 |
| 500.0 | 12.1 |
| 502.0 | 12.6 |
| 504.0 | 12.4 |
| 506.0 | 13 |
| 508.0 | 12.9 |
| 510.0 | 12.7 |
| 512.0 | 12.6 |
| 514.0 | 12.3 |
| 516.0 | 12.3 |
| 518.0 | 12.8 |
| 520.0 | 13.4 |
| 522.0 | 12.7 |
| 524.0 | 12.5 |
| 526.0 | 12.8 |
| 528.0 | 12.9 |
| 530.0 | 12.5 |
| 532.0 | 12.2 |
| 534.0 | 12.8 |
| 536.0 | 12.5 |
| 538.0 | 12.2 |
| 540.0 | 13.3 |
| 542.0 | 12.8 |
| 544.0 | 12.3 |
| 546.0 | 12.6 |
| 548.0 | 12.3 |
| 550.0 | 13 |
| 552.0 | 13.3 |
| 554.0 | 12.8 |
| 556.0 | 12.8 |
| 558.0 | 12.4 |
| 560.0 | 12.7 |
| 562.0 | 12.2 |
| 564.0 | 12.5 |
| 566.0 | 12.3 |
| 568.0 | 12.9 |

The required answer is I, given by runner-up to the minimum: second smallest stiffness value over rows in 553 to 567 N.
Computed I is 12.3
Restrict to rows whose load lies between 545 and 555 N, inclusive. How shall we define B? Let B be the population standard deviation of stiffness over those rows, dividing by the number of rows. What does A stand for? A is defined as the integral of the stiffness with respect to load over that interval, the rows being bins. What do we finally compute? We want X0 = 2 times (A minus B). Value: 255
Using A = 128.0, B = 0.34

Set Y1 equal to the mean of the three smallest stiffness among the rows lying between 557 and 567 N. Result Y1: 12.3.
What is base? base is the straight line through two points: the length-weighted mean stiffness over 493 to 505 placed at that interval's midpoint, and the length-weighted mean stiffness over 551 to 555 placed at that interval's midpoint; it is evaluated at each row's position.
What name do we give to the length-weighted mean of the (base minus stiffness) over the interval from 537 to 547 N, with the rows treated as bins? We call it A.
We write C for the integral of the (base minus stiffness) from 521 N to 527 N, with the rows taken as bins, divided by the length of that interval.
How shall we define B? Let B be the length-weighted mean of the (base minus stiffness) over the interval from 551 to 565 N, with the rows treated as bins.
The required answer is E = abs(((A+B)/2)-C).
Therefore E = 0.27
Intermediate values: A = 0.3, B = 0.43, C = 0.10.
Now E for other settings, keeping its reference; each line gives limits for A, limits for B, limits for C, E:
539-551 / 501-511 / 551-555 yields 0.06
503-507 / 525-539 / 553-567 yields 0.51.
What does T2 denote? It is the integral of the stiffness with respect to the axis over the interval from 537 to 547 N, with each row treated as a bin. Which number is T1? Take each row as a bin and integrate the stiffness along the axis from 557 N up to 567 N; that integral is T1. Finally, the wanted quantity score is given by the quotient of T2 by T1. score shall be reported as 1.02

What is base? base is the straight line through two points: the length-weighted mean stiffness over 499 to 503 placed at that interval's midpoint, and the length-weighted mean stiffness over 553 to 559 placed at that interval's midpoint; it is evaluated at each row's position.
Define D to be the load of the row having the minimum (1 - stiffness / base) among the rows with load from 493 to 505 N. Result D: 496.0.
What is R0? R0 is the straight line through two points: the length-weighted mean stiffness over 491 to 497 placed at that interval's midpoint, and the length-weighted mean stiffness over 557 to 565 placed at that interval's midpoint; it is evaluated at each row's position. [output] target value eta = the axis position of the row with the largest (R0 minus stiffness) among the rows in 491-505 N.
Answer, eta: 500.0 N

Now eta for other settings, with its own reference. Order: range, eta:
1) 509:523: 514.0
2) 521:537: 532.0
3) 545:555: 548.0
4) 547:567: 562.0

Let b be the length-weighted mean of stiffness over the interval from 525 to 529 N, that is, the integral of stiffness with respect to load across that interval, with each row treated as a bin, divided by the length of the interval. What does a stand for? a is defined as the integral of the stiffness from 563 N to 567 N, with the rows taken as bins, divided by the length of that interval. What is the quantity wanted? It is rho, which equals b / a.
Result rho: 1.04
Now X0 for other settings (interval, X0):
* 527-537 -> 251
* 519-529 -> 257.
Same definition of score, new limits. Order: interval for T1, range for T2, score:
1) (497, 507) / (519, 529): 1.03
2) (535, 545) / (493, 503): 0.99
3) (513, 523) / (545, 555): 1.01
